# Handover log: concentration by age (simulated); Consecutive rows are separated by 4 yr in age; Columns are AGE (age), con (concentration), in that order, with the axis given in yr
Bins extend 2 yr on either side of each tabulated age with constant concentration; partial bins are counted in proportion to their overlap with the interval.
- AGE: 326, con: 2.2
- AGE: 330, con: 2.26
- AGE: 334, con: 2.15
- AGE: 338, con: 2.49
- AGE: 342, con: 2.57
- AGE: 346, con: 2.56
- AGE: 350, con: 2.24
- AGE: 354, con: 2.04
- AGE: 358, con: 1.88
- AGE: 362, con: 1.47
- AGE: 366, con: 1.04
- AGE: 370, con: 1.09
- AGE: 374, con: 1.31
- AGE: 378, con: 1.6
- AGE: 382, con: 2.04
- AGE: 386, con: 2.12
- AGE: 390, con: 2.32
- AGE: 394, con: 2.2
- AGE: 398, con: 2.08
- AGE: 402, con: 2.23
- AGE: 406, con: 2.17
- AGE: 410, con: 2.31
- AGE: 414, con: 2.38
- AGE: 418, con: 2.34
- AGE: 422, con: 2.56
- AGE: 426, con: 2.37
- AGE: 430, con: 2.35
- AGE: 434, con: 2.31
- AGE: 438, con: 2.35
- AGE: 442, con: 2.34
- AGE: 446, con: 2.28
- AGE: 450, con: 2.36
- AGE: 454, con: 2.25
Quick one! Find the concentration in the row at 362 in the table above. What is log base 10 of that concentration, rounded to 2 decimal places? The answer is 0.17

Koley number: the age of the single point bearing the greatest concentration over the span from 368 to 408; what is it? 390 yr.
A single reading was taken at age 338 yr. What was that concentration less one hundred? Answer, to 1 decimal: -97.5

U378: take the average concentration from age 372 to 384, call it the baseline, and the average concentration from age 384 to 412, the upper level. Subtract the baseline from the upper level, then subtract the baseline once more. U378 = -1.1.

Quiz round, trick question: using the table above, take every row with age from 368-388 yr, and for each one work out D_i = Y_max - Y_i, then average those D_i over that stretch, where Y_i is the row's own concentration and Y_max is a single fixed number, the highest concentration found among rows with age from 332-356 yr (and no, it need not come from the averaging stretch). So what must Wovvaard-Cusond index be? 0.94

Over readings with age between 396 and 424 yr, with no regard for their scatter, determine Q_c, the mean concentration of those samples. 2.30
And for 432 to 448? 2.32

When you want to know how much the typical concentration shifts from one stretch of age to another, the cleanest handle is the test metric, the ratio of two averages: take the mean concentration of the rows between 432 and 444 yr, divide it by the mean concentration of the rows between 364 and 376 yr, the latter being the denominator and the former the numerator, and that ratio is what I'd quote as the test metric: 2.0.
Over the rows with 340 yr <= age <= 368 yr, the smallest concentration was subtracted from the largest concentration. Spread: 1.5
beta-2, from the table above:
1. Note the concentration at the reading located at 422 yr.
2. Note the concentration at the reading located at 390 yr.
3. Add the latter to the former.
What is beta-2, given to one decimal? 4.9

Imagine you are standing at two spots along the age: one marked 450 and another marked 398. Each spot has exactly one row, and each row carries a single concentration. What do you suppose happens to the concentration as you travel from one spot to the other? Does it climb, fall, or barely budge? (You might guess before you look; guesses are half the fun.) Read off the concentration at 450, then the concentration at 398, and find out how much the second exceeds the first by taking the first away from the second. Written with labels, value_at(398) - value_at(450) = -0.3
